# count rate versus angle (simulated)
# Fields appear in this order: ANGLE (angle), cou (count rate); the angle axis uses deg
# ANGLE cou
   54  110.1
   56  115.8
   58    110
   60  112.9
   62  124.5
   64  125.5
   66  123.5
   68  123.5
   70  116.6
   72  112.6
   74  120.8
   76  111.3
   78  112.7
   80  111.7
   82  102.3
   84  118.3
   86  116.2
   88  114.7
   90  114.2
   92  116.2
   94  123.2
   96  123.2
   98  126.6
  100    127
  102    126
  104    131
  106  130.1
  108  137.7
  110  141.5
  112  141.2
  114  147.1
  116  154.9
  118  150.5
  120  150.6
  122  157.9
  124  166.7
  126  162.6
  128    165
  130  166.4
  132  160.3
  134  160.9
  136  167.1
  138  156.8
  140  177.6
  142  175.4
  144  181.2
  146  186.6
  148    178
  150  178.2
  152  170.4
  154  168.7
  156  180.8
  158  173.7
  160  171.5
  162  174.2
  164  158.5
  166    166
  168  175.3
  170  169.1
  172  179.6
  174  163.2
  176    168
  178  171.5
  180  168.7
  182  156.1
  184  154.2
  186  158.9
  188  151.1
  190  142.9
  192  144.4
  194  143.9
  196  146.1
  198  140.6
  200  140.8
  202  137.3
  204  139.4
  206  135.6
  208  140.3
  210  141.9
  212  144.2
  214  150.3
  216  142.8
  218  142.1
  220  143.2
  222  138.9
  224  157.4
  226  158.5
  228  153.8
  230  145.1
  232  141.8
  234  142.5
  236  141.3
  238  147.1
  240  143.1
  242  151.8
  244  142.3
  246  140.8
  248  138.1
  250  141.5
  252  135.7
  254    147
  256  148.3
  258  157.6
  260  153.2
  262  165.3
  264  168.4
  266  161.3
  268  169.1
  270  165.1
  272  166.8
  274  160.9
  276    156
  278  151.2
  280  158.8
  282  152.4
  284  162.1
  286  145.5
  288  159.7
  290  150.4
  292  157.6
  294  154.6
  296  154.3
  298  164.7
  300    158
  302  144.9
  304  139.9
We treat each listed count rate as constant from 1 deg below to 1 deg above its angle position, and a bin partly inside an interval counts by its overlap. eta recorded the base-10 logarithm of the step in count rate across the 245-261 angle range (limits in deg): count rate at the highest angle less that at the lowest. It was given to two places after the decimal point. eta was 1.09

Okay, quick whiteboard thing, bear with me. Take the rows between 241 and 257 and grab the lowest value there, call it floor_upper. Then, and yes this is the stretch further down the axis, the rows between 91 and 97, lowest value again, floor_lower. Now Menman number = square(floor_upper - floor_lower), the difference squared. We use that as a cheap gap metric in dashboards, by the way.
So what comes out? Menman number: 380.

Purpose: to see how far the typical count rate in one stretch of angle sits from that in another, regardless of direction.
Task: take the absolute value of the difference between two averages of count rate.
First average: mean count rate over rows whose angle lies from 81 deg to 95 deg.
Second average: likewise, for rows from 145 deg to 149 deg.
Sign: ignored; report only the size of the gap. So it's 67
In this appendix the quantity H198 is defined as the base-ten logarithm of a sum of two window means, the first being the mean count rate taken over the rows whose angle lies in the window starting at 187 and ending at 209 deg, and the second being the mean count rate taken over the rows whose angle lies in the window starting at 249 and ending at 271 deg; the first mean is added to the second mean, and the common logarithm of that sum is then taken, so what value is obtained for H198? 2.474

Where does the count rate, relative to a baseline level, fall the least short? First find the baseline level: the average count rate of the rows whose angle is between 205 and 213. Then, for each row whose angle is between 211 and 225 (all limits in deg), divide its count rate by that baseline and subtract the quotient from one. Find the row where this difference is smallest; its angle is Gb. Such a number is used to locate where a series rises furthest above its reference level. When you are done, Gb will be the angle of 224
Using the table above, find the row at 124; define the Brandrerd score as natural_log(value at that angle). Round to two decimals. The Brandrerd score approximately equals 5.12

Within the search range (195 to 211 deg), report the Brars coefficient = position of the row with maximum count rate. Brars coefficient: 196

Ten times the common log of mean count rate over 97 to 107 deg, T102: 21.1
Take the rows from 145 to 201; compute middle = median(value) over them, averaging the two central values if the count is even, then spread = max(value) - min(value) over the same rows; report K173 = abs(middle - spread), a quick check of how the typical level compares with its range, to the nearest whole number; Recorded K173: 122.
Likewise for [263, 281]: 143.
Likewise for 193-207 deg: 130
